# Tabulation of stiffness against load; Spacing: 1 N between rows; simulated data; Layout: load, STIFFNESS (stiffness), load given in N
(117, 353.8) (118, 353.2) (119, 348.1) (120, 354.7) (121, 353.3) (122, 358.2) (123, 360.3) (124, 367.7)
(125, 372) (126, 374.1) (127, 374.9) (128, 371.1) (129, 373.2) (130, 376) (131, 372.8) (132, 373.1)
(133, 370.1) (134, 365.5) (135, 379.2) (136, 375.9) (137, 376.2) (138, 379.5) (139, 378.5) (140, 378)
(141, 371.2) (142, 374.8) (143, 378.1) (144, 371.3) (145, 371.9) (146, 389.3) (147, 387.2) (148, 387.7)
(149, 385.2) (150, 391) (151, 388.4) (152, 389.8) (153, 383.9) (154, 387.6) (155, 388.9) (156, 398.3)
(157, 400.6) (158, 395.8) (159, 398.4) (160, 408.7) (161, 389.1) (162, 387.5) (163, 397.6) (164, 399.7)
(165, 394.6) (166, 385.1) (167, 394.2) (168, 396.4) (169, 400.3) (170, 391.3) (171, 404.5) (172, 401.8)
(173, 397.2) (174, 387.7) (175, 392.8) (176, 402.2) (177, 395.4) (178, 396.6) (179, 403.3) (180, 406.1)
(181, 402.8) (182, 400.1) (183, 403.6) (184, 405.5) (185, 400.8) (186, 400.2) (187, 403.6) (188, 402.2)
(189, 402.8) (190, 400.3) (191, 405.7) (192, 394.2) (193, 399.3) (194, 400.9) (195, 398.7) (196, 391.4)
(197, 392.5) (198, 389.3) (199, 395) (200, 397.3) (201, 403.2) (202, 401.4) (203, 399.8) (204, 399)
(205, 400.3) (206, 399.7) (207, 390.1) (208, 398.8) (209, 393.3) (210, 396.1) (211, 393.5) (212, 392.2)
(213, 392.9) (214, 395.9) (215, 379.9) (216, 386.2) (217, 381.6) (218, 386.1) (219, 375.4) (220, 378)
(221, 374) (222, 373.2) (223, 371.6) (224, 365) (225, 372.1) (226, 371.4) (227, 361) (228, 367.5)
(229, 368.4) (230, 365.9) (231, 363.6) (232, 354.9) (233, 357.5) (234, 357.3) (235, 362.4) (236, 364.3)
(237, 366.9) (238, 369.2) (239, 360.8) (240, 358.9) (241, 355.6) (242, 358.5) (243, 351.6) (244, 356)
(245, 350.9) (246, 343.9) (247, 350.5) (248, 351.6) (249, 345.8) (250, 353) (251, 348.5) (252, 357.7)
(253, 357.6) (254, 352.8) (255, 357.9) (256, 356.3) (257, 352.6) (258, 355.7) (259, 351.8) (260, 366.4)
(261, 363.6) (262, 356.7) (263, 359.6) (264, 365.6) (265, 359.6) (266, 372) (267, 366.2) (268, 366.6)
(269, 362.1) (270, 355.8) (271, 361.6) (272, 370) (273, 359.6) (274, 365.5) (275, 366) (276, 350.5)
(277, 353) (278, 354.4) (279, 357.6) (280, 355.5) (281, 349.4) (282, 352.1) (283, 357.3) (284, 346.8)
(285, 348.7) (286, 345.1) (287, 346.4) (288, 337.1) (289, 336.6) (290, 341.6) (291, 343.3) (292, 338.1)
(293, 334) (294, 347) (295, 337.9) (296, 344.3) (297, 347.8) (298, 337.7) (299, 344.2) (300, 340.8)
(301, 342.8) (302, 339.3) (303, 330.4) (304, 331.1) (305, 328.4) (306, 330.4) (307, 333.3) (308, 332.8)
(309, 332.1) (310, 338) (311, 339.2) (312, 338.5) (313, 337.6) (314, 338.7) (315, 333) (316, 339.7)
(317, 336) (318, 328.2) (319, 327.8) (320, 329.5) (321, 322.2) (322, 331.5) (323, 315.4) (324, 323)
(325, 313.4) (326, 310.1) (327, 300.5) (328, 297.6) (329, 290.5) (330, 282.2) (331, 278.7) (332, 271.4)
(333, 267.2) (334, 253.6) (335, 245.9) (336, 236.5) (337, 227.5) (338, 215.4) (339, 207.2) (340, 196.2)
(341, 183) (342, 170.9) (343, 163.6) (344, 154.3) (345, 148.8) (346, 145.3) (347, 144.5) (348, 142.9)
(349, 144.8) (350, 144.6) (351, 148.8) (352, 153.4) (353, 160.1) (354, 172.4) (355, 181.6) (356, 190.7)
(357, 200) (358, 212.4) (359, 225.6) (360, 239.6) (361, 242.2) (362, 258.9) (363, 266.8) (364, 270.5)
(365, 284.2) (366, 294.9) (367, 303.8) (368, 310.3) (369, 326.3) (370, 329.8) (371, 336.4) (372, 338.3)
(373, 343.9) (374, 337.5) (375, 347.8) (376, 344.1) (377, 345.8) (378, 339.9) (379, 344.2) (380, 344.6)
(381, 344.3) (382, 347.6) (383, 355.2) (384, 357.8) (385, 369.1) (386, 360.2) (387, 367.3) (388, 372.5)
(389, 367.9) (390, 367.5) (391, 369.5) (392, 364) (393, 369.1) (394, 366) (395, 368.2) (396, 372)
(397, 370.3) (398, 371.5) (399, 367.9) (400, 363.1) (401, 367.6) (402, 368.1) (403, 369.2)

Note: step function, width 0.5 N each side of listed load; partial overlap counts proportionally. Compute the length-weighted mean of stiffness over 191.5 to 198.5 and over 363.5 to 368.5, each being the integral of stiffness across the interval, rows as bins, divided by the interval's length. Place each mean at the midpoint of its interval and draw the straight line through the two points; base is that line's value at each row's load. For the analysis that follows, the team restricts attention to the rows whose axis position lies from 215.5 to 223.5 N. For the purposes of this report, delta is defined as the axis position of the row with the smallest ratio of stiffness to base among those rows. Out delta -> 223 N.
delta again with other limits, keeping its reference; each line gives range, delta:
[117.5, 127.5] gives 119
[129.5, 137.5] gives 134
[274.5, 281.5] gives 276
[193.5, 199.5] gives 198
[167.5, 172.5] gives 170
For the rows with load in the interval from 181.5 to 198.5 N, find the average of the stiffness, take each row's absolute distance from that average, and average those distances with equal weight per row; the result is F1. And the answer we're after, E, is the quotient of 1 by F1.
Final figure 0.27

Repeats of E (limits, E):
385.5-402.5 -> 0.45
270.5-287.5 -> 0.17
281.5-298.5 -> 0.20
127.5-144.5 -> 0.32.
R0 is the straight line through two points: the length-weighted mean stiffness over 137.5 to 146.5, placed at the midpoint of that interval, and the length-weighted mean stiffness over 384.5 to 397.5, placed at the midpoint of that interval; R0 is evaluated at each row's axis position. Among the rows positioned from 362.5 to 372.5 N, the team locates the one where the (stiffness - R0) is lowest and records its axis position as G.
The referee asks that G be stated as 363 N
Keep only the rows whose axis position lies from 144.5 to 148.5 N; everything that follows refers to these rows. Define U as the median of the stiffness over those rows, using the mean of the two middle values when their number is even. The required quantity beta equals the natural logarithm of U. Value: 5.96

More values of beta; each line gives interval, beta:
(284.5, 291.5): 5.84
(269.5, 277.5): 5.89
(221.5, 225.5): 5.92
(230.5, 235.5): 5.88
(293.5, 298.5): 5.84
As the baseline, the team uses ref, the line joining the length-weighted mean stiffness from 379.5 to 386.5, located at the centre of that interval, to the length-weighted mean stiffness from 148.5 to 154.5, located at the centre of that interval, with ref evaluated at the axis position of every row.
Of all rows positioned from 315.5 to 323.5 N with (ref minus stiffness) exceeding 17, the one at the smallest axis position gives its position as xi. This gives 316 N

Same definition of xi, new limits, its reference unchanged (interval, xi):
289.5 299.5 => 290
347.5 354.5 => 348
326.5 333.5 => 327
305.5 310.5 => 306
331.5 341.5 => 332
